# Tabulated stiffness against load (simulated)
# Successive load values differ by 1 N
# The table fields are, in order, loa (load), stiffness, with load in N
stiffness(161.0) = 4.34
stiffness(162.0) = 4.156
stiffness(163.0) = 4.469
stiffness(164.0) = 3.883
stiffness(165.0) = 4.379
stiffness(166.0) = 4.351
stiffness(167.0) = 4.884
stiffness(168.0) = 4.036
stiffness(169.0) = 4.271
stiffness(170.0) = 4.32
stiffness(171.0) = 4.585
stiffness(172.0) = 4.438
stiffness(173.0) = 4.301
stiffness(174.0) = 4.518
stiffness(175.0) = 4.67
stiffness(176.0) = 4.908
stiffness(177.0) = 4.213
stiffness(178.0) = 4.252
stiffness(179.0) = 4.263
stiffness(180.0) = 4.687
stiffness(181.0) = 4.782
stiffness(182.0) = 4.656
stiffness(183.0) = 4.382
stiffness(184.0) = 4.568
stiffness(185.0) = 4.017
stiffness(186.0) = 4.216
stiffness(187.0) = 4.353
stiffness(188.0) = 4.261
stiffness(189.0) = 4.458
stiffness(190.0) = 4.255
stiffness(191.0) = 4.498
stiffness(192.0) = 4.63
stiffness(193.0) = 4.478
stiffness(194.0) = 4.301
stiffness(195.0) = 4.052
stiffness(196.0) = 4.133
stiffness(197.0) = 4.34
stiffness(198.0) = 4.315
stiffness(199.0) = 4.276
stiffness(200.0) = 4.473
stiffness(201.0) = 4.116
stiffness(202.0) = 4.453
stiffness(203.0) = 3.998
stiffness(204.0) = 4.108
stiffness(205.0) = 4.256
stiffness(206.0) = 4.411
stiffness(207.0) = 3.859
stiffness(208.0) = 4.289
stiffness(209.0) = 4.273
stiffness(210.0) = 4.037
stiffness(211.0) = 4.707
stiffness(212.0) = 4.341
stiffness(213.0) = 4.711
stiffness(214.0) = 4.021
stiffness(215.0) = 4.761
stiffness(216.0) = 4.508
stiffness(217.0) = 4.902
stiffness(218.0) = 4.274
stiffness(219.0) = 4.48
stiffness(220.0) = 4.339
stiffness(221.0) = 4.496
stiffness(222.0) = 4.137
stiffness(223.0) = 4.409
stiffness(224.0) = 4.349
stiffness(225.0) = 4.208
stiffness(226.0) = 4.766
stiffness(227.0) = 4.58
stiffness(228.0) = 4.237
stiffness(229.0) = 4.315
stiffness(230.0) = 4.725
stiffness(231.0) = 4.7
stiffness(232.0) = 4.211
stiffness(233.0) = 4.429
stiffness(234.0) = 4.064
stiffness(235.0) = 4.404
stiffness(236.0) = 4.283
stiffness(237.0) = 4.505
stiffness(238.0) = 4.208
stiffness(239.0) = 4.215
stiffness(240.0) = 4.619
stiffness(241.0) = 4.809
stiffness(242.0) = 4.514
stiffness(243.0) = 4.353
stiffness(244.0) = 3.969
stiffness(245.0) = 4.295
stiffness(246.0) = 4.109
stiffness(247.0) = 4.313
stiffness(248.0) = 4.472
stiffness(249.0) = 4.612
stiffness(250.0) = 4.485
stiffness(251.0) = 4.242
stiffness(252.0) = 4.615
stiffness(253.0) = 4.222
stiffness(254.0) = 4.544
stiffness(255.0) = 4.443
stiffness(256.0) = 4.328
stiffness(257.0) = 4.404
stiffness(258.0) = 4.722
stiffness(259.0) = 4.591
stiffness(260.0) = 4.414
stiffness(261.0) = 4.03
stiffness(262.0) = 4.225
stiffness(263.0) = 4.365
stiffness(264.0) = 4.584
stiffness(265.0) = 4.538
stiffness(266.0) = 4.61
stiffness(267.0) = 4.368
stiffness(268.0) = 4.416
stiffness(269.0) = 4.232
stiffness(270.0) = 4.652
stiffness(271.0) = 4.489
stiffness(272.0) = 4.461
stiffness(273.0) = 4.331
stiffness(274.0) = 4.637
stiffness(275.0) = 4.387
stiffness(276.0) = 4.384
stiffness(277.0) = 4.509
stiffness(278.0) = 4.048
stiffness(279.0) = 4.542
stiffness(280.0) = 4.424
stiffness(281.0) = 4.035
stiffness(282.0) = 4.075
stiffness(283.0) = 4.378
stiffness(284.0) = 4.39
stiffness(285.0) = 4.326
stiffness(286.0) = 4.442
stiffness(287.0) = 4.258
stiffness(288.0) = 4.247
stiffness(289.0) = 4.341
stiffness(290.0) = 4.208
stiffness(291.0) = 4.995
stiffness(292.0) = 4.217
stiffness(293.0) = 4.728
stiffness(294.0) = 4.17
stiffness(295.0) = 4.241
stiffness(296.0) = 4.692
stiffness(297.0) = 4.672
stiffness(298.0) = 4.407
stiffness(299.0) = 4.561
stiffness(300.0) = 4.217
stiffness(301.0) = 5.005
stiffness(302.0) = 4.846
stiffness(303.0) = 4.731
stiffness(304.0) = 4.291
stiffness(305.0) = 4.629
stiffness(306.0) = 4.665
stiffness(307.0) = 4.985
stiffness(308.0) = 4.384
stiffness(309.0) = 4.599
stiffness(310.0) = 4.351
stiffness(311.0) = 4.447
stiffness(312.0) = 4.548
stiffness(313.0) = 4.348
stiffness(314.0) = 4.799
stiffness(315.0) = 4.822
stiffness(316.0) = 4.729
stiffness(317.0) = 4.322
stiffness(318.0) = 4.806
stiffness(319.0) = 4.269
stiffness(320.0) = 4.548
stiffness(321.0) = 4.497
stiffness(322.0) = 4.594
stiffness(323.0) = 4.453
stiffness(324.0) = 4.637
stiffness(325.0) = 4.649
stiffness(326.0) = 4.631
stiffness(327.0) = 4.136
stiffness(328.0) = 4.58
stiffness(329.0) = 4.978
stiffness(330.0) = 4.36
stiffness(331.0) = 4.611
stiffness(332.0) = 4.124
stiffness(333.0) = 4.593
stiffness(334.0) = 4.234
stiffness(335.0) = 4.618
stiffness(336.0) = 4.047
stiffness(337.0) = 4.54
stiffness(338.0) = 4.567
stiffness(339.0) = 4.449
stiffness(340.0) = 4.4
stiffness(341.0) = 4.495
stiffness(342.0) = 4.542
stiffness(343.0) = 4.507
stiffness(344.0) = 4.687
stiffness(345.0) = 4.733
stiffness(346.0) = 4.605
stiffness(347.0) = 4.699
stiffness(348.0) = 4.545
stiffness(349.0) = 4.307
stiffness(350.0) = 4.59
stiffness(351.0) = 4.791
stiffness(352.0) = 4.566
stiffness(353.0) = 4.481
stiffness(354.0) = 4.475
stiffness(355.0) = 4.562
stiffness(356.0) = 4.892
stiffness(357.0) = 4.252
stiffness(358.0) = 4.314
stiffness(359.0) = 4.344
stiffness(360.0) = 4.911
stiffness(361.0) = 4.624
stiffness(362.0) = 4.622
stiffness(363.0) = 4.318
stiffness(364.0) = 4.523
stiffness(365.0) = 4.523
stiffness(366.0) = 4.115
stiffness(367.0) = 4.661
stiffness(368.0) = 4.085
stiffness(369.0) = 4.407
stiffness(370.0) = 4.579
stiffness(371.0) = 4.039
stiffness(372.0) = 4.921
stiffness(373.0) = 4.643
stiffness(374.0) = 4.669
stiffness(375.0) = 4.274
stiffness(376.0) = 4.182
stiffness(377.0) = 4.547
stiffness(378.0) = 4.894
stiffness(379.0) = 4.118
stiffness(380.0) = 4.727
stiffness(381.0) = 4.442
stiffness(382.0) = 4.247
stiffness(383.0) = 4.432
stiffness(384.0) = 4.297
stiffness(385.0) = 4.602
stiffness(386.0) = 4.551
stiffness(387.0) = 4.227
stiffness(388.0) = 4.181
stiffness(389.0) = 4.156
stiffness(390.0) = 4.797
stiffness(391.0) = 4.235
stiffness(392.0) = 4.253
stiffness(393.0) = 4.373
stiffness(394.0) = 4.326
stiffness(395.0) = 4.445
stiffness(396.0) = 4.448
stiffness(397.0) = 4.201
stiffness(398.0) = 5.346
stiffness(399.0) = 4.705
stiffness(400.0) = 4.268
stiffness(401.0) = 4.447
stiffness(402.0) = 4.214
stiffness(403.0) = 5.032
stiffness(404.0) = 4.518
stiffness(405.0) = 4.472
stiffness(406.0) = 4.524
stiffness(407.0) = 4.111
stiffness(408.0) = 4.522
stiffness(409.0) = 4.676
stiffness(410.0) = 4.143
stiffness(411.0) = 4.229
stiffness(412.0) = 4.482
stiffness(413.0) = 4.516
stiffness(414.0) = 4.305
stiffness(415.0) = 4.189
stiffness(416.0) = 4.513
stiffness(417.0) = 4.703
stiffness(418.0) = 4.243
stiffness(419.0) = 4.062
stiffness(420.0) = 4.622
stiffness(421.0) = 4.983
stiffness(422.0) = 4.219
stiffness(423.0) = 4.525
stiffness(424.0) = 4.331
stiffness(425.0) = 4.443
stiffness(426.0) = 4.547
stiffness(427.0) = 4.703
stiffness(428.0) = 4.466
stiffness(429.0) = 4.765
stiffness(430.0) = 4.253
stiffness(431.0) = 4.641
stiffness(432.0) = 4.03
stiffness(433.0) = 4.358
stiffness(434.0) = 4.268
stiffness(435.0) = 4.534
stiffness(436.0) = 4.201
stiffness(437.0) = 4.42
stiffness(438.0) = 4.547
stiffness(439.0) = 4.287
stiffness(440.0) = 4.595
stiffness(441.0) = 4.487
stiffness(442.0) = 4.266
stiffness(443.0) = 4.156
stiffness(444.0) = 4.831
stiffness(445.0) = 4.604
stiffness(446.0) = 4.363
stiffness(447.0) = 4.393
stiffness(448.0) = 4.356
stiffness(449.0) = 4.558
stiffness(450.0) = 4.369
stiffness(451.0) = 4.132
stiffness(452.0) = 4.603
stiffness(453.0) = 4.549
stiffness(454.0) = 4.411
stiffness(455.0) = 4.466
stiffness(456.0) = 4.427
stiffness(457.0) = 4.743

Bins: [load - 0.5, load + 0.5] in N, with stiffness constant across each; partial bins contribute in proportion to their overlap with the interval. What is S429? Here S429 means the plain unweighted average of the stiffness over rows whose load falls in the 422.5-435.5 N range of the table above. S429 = 4.45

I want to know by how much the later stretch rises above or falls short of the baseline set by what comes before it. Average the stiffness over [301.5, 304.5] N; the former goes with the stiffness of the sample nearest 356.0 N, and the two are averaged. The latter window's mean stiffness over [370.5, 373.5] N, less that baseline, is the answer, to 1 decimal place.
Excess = -0.2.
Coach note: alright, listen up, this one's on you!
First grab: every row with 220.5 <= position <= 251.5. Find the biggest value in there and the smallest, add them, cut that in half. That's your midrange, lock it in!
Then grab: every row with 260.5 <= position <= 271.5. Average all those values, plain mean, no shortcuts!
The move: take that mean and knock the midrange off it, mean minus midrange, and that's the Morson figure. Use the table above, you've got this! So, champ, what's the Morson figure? 0.02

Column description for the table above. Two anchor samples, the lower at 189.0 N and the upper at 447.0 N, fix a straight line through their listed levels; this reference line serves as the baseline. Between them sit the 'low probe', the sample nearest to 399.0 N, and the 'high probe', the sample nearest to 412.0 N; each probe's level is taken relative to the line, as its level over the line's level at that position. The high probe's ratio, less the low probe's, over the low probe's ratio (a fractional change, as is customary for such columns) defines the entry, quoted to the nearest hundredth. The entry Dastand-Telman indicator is -0.05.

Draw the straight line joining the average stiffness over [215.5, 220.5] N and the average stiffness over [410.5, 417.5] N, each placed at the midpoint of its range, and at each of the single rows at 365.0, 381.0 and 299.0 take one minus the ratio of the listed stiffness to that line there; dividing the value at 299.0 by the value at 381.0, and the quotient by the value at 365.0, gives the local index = -566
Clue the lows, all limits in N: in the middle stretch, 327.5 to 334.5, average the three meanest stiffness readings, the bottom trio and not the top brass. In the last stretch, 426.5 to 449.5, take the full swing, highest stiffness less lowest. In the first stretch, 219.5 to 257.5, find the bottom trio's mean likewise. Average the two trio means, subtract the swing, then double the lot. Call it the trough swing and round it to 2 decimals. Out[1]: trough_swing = 6.68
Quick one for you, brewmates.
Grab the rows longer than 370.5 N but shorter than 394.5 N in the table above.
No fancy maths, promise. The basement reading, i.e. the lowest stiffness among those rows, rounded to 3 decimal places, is 4.039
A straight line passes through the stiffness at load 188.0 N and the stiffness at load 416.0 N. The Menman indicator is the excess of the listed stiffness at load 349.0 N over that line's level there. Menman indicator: -0.13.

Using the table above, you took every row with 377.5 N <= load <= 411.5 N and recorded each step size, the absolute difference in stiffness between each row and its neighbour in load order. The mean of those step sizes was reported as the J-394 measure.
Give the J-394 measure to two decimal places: 0.31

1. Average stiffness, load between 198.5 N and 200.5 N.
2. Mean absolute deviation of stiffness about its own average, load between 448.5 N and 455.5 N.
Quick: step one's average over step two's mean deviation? 37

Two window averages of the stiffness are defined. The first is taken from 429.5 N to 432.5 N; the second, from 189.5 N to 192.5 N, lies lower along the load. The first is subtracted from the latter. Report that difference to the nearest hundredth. 0.15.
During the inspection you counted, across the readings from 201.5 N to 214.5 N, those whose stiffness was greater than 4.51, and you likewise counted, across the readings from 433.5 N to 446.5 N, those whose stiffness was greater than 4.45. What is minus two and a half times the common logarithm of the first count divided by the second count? 1.2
